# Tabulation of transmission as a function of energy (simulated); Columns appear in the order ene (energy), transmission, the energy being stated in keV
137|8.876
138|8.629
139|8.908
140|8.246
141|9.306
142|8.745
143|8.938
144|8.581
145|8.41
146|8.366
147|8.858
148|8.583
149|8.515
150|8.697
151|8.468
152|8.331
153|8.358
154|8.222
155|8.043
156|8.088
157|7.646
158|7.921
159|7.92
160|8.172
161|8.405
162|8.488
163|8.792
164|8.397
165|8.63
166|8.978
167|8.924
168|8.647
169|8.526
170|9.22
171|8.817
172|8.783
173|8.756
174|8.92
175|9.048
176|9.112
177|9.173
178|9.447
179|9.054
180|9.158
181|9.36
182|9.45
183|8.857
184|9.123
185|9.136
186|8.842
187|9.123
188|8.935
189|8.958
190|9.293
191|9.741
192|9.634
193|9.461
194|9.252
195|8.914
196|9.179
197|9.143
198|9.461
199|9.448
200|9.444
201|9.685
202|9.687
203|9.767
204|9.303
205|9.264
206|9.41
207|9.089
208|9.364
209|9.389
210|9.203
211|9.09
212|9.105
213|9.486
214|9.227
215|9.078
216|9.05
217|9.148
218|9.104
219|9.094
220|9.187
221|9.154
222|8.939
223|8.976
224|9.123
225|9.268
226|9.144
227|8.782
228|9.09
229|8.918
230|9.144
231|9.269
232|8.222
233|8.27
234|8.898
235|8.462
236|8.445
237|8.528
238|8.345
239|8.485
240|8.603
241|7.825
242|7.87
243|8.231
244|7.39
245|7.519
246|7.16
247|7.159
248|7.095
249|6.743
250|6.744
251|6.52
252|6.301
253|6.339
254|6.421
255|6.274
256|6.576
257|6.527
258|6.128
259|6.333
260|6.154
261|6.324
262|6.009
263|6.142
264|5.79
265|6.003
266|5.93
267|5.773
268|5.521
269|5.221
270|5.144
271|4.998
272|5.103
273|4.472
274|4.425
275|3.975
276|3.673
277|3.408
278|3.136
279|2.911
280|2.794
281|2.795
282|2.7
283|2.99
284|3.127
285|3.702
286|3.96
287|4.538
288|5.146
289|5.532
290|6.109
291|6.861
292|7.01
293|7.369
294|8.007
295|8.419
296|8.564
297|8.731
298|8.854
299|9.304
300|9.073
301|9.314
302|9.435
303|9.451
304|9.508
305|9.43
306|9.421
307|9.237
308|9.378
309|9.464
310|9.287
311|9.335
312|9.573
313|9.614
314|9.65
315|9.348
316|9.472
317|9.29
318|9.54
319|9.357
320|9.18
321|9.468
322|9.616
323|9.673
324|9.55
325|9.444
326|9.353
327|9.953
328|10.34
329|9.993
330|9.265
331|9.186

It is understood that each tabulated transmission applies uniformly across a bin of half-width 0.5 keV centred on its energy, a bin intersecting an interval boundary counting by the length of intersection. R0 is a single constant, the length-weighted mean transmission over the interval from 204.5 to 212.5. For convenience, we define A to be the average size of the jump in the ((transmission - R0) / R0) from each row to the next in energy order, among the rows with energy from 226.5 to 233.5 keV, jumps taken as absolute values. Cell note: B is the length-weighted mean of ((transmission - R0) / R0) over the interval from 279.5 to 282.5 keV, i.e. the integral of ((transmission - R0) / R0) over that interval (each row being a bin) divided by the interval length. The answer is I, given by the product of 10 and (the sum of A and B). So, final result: -7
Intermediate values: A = 0.035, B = -0.7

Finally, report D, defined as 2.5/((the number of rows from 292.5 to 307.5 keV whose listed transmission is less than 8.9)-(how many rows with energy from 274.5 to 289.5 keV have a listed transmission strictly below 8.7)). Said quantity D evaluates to -0.28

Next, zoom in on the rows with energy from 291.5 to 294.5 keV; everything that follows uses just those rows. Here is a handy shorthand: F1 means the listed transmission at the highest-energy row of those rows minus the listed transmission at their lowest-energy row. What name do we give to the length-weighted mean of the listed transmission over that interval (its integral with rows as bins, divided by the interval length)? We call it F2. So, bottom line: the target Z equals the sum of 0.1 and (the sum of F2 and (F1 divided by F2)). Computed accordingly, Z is 7.7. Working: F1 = 1.0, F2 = 7.5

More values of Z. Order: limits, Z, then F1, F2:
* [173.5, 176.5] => 9.1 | 0.2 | 9.0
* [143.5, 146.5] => 8.5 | -0.2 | 8.5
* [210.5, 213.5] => 9.4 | 0.4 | 9.2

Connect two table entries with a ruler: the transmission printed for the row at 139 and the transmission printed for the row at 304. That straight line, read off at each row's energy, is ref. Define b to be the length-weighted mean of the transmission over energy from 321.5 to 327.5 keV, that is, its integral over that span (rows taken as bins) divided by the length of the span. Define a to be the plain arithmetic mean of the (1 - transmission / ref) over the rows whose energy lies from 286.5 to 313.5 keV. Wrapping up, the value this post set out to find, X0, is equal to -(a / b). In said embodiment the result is -0.012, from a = 0.119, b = 9.6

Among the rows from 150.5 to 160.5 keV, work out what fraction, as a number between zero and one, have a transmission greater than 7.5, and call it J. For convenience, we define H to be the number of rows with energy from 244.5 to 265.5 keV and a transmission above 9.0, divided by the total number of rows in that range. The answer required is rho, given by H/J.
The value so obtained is 0.0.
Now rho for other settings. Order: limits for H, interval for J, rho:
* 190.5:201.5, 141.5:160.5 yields 0.9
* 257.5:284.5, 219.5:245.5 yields 0.0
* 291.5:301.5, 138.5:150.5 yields 0.3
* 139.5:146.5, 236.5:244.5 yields 0.2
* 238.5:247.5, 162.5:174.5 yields 0.0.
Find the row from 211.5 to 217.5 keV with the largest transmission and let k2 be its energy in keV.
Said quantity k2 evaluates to 213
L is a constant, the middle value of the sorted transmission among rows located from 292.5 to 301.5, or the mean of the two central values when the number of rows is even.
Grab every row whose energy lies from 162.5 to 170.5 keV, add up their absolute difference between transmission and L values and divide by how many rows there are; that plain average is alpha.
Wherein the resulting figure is 0.2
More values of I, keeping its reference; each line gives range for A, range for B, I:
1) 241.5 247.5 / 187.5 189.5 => 0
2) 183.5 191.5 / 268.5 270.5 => -4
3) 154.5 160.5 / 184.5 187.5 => 0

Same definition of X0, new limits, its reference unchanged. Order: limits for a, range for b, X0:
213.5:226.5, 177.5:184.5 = -0.001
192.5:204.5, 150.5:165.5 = 0.004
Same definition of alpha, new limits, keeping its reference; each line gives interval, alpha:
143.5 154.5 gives 0.3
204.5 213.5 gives 0.5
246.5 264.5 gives 2.3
